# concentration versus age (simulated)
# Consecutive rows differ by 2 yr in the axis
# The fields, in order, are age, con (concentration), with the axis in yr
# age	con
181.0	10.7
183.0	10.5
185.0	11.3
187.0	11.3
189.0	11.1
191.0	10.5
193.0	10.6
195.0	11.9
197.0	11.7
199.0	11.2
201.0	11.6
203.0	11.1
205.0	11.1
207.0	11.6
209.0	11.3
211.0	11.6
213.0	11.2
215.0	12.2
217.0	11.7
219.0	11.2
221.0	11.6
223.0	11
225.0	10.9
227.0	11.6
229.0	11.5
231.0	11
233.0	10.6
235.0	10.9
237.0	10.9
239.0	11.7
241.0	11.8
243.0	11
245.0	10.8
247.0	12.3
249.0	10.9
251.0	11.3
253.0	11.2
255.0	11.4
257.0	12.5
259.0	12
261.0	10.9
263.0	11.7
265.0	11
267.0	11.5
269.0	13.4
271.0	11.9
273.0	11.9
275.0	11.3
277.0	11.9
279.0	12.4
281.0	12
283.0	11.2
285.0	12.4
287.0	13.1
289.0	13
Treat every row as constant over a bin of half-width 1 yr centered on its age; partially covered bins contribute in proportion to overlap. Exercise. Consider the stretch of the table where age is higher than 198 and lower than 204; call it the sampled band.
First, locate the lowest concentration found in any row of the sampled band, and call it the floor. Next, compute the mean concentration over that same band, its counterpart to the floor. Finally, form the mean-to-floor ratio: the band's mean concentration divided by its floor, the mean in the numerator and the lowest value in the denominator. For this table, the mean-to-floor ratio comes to 1.02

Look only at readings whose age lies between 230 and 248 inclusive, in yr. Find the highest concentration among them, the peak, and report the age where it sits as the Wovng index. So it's 247.0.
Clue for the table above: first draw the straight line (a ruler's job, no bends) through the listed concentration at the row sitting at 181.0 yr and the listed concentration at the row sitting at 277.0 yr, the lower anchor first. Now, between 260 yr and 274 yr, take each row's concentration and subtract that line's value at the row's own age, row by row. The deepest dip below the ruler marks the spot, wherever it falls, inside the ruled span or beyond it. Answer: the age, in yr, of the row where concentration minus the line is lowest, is 261.0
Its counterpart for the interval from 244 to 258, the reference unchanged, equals 245.0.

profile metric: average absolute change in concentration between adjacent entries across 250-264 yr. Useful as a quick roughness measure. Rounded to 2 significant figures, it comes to 0.63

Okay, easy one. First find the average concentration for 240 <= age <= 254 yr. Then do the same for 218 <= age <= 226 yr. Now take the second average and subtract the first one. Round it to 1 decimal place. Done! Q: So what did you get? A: -0.2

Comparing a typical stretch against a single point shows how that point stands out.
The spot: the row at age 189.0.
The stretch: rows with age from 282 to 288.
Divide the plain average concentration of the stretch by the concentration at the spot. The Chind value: 1.10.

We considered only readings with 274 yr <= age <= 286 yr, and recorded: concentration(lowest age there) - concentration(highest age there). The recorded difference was -1.1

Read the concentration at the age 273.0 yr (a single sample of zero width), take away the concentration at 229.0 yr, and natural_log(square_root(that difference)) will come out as -0.46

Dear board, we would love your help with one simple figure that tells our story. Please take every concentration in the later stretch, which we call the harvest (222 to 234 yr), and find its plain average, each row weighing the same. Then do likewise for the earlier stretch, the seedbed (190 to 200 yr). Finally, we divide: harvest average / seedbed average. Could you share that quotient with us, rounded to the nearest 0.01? 0.99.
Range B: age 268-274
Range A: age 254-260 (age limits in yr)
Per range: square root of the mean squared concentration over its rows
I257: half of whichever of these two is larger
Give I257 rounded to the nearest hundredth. 6.21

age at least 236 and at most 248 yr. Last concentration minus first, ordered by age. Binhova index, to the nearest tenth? 1.4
